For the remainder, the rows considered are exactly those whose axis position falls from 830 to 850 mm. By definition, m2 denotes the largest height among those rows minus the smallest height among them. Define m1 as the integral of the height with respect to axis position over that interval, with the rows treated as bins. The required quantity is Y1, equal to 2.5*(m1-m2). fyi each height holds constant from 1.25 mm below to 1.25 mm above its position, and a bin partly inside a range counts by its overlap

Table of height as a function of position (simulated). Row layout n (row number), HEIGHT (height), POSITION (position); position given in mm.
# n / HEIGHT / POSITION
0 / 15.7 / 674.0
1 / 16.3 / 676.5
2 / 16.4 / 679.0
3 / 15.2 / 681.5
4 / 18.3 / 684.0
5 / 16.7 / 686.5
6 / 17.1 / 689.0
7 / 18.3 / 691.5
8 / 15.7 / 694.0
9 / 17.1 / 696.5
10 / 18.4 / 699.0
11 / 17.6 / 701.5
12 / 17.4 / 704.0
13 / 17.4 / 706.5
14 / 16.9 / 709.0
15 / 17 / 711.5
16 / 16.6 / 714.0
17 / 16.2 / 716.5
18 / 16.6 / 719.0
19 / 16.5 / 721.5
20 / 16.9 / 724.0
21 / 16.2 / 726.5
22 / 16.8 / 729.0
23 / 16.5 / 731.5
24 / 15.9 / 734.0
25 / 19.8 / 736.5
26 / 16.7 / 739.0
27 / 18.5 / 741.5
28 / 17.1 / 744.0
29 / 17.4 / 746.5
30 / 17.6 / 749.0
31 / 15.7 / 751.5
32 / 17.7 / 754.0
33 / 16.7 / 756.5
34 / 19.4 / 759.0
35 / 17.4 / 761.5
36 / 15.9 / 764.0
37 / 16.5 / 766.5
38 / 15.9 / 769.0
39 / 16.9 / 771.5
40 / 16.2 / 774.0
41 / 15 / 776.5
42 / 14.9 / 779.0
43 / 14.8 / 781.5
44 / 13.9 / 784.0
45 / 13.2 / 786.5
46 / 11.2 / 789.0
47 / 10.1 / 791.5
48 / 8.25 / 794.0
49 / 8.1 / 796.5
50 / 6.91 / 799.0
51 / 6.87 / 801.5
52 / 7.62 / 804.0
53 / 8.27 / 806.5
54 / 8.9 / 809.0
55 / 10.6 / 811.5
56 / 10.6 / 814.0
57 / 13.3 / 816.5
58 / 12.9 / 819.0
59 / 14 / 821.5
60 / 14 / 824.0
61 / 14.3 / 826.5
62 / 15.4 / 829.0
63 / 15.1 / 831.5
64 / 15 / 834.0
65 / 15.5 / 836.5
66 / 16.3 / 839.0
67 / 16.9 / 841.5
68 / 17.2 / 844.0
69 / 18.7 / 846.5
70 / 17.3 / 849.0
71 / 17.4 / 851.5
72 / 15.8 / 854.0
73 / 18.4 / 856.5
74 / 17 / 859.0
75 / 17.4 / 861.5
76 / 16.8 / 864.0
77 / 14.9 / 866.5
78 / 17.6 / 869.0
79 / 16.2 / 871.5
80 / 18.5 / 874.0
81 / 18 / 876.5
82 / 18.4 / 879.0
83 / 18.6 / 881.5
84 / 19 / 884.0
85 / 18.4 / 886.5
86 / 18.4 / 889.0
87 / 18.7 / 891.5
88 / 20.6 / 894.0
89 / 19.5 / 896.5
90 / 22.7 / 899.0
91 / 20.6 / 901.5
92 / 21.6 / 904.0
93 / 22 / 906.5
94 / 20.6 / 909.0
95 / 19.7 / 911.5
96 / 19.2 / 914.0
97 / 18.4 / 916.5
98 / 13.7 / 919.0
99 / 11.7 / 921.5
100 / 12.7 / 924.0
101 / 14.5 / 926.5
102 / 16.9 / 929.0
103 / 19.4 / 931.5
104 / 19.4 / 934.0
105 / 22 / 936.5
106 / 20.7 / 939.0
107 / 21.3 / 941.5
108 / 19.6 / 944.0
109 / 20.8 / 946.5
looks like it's 815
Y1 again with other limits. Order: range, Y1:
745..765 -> 853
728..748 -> 858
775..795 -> 622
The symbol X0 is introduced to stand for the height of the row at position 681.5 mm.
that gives 15.2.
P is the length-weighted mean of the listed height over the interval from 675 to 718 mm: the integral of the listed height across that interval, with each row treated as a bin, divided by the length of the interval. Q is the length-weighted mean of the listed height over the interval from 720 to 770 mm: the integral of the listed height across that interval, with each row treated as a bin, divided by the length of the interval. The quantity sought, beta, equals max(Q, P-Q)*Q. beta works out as 291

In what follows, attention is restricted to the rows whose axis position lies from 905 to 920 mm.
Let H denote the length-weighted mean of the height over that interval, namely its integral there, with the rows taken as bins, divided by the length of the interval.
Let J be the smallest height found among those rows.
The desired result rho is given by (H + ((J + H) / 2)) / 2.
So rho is 17.7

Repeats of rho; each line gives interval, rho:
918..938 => 15.2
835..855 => 16.5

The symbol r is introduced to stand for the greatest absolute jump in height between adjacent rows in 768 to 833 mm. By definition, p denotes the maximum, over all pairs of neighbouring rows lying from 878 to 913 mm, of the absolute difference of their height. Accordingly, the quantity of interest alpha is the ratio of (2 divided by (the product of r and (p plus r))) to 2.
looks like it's 0.063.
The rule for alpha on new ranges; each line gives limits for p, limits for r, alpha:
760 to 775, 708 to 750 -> 0.047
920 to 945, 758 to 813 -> 0.109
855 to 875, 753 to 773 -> 0.069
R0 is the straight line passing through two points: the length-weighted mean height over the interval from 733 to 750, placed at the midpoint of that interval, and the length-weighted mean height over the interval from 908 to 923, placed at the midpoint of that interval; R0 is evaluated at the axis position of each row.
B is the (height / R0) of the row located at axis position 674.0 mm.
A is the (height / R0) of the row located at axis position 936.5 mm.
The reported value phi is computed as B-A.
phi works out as -0.4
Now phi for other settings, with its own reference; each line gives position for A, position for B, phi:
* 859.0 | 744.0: 0.0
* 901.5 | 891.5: -0.1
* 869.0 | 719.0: -0.1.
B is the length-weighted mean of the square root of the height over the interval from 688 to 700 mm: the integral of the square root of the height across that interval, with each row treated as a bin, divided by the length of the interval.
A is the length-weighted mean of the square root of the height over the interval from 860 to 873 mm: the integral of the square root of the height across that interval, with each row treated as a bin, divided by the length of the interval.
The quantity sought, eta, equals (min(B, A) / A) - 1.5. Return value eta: -0.500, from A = 4.1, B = 4.16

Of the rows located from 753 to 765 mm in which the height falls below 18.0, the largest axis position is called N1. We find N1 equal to 764.0 mm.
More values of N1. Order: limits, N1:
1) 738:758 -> 756.5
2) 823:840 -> 839.0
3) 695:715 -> 714.0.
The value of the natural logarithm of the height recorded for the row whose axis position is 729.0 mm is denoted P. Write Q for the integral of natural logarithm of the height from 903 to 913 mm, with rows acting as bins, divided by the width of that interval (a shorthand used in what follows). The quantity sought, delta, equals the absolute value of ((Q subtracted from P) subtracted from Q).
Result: 3.3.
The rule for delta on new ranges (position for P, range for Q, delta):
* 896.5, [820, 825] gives 2.3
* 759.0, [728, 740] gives 2.7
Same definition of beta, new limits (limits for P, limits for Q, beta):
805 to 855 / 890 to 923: 365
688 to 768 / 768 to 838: 154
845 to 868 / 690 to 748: 293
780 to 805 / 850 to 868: 283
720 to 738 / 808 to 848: 206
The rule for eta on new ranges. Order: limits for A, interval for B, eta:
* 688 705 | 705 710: -0.505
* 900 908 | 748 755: -0.611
